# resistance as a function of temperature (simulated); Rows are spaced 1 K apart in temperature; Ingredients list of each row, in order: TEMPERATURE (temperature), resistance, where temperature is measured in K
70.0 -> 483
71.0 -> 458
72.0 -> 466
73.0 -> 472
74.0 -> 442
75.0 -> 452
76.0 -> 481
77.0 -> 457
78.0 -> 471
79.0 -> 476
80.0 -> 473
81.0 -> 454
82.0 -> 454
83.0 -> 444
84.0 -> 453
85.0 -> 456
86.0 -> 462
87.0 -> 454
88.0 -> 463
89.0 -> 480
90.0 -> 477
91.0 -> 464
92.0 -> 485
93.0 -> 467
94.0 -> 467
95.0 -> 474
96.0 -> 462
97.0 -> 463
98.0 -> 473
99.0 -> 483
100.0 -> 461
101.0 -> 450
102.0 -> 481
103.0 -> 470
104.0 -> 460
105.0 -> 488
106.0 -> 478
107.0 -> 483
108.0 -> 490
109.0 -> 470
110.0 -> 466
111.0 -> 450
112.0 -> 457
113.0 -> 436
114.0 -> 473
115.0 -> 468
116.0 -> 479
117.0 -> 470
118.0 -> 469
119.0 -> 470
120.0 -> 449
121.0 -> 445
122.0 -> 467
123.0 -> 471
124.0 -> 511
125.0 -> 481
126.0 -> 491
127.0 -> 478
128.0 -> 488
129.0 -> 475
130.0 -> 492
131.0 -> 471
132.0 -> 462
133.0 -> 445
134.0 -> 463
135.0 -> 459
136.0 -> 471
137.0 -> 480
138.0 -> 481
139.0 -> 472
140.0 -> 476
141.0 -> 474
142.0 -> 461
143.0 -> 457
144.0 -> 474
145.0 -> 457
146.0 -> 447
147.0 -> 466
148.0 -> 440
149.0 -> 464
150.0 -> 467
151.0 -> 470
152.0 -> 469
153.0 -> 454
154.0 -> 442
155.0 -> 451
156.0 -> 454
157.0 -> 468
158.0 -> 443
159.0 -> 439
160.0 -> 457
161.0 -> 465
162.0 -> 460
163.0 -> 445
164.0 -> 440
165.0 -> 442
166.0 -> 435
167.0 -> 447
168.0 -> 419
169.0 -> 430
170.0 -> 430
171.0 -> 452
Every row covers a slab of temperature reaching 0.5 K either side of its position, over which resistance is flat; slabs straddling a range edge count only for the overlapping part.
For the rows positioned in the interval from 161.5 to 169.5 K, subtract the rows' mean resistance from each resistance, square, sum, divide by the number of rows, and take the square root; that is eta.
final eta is 11.4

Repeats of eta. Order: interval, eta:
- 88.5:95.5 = 7.2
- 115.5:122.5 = 11.4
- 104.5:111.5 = 13.1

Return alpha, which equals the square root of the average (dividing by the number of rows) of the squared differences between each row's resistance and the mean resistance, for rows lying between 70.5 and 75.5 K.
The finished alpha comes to 10.5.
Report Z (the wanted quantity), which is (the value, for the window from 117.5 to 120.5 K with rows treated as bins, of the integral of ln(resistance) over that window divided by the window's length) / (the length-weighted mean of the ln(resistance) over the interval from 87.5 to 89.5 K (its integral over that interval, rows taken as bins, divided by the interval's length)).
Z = 1.00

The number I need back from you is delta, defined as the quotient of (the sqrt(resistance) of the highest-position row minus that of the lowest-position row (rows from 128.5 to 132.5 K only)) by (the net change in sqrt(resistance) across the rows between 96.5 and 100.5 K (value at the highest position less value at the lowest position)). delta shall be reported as 6.5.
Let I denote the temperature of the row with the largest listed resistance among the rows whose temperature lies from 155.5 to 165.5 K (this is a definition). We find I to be 157.0 K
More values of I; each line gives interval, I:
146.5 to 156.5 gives 151.0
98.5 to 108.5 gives 108.0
